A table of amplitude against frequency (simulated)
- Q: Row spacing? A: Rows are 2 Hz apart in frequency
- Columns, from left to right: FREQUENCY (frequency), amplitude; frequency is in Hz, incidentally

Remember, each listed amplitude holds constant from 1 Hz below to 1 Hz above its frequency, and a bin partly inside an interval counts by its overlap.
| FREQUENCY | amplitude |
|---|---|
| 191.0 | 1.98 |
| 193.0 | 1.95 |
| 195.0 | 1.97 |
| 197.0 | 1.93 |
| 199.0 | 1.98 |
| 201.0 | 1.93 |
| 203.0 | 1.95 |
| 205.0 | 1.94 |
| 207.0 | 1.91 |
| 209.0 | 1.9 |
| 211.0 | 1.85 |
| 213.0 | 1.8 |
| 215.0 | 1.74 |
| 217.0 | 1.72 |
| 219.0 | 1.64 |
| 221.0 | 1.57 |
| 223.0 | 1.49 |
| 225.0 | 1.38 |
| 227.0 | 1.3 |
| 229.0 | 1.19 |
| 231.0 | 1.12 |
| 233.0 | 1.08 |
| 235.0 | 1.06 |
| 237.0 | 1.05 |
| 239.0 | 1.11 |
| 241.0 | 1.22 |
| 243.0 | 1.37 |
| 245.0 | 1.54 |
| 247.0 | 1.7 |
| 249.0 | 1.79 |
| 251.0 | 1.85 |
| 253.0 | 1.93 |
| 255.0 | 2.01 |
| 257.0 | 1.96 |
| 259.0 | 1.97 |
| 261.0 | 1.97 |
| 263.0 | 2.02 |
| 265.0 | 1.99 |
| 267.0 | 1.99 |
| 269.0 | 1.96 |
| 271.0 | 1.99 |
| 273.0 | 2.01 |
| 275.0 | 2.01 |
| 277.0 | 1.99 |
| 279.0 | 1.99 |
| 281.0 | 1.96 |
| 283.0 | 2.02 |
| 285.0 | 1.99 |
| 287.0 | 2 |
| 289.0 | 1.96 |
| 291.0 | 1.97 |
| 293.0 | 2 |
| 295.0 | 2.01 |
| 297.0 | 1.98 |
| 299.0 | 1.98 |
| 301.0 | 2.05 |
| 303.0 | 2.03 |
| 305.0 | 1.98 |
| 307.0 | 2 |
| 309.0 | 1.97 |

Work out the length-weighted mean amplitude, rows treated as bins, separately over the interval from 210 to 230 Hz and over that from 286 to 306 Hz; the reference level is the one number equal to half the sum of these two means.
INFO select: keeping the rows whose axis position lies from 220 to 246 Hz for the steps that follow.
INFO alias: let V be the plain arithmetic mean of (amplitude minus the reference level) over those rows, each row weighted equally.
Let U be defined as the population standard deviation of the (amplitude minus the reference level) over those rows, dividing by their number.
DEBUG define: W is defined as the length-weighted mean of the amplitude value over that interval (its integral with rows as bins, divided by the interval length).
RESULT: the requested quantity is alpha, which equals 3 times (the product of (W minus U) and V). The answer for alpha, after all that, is -1.68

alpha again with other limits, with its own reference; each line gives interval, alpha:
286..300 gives 1.20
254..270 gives 1.19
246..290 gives 0.99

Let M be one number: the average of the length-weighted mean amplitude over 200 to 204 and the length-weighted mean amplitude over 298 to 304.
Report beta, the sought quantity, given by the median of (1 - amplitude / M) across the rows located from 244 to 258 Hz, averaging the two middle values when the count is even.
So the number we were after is 0.066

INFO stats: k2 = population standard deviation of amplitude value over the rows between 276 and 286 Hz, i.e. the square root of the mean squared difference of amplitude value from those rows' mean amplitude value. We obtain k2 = 0.019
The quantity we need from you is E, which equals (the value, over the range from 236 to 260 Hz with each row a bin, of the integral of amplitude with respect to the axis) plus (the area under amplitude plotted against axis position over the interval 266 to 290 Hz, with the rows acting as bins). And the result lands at 87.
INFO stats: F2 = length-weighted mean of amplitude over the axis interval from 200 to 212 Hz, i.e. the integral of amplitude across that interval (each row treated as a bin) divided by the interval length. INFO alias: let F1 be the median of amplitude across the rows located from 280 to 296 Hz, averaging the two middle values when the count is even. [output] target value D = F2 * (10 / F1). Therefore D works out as 9.6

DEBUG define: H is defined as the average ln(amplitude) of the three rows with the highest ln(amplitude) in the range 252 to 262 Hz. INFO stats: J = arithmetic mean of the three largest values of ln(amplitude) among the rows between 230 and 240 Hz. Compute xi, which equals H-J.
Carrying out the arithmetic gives 0.59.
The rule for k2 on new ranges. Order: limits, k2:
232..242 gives 0.062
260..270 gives 0.021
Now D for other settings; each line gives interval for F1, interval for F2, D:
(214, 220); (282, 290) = 11.6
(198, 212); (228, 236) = 5.8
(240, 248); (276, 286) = 13.7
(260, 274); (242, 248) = 7.7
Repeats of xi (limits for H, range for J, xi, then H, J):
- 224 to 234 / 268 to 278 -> -0.44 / 0.25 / 0.7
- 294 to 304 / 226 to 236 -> 0.52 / 0.71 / 0.2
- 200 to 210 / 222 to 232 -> 0.33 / 0.66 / 0.3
